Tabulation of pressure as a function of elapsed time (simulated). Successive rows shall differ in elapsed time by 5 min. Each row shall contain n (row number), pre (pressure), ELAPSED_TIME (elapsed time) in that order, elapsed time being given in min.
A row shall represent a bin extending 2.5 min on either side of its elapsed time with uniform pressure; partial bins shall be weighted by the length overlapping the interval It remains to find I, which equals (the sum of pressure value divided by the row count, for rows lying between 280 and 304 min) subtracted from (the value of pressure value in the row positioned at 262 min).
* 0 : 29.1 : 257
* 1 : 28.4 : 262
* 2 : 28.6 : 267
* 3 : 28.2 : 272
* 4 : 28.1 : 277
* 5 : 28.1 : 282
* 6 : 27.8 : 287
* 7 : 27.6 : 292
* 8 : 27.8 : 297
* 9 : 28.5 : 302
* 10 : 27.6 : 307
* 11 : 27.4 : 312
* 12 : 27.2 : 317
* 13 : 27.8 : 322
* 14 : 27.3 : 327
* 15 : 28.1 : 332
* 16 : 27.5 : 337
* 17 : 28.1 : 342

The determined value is 0.4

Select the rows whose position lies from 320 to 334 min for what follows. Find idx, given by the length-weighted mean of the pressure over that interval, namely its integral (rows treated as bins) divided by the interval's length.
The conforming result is 27.72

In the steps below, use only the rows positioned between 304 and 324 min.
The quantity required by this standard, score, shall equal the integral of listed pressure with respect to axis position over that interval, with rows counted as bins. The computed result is 550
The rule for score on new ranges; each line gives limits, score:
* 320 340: 554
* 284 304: 558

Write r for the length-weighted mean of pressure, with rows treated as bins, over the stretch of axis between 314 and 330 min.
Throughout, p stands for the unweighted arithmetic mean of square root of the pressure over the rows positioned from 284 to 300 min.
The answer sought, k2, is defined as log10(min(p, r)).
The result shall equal 0.722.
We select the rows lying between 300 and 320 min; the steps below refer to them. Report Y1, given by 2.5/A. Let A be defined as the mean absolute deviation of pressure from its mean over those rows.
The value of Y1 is 6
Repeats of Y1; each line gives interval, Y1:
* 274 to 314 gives 9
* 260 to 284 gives 14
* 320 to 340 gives 9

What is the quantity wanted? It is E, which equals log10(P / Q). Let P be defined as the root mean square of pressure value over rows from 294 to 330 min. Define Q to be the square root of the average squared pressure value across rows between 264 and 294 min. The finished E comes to -0.006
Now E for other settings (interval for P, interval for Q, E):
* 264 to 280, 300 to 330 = 0.010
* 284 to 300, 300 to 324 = 0.000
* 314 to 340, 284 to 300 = -0.002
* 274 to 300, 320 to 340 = 0.003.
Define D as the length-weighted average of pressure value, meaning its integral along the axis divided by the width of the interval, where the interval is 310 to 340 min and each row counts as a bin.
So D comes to 27.6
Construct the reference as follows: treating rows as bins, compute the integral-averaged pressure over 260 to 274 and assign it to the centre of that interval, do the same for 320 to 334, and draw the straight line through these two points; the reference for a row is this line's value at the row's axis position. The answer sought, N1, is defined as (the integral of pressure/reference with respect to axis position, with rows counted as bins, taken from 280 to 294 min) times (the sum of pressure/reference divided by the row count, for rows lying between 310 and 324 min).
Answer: 13.6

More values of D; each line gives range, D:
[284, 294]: 27.7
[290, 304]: 28.0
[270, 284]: 28.1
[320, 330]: 27.6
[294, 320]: 27.7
